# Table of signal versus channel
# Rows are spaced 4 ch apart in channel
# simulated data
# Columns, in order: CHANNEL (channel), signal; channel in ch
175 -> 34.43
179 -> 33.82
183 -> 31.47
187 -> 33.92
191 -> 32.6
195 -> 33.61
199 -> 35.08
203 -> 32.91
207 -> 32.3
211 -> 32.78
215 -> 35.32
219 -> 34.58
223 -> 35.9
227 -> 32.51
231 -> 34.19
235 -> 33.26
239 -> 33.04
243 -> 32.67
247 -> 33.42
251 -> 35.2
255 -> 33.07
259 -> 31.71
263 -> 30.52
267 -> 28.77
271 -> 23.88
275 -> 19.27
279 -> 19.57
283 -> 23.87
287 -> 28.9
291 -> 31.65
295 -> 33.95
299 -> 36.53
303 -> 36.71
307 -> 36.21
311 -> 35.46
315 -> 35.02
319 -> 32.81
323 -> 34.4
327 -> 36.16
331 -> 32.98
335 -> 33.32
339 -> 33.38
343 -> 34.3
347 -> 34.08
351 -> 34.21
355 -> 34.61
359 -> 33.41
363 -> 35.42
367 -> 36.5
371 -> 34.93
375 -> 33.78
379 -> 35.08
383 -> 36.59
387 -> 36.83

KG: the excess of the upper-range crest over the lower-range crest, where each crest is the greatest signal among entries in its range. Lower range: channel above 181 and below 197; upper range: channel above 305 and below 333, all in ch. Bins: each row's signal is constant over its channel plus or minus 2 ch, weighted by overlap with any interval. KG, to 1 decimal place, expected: 2.3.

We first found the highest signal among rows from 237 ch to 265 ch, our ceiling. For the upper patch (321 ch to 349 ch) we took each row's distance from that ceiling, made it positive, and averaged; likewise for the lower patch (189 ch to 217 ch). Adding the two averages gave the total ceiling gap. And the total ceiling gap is 3.1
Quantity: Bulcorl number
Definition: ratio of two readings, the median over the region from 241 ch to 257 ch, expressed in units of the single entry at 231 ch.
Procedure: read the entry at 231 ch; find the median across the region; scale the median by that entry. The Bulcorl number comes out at 0.97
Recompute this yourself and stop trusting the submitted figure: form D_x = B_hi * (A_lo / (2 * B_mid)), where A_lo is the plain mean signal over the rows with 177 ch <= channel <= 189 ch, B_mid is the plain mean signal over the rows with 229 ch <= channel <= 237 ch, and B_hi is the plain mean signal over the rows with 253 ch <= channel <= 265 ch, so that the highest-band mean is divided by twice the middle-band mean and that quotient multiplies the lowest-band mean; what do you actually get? 16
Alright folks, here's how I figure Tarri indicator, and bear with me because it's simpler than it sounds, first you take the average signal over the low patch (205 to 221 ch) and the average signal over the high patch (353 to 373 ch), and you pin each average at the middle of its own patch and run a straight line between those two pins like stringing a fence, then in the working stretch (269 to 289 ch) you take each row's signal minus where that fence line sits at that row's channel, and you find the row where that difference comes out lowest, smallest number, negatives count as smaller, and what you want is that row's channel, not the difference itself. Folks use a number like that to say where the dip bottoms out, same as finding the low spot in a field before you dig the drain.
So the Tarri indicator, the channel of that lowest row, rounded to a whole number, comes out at 275 ch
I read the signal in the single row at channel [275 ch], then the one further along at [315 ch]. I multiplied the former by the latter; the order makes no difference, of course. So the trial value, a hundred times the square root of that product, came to 2598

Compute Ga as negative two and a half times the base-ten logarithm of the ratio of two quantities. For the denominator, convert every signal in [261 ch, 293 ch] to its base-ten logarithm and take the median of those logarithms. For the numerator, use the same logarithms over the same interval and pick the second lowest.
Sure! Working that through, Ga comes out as 0.102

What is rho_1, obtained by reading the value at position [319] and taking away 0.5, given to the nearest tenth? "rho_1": 32.3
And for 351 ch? 33.7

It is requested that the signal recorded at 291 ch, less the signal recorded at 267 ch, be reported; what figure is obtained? 2.9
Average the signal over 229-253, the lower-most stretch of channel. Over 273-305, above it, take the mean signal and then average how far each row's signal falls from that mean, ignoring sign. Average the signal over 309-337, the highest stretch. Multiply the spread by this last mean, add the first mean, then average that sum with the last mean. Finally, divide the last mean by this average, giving 0.3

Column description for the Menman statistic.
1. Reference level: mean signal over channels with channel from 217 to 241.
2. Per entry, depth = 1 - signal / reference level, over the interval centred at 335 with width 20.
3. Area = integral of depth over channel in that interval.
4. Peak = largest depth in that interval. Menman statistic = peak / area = -0.41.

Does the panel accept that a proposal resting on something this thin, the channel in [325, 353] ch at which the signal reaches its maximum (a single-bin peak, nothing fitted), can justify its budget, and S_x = 327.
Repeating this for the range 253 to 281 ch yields 255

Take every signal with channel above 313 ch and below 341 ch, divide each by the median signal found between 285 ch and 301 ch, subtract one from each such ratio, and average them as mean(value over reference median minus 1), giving 0.04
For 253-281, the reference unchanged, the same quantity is -0.19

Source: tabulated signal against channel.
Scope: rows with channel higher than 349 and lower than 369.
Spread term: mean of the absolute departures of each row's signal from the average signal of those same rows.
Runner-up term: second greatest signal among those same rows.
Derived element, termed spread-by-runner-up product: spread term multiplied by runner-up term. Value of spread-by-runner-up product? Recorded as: 32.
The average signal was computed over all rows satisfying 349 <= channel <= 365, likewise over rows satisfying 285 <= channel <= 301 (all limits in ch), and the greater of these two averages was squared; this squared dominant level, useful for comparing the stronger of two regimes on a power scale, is 1184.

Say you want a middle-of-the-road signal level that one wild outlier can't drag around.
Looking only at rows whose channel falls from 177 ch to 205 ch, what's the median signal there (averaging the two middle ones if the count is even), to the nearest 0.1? 33.6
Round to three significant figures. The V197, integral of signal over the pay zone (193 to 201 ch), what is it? 275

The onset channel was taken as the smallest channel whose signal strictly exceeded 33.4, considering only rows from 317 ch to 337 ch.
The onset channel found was 323 ch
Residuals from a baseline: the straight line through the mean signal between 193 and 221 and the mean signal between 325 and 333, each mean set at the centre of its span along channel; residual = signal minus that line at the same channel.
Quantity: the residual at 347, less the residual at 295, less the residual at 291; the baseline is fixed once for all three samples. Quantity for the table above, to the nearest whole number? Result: 2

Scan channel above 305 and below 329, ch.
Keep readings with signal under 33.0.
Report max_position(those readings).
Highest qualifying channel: 319 ch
